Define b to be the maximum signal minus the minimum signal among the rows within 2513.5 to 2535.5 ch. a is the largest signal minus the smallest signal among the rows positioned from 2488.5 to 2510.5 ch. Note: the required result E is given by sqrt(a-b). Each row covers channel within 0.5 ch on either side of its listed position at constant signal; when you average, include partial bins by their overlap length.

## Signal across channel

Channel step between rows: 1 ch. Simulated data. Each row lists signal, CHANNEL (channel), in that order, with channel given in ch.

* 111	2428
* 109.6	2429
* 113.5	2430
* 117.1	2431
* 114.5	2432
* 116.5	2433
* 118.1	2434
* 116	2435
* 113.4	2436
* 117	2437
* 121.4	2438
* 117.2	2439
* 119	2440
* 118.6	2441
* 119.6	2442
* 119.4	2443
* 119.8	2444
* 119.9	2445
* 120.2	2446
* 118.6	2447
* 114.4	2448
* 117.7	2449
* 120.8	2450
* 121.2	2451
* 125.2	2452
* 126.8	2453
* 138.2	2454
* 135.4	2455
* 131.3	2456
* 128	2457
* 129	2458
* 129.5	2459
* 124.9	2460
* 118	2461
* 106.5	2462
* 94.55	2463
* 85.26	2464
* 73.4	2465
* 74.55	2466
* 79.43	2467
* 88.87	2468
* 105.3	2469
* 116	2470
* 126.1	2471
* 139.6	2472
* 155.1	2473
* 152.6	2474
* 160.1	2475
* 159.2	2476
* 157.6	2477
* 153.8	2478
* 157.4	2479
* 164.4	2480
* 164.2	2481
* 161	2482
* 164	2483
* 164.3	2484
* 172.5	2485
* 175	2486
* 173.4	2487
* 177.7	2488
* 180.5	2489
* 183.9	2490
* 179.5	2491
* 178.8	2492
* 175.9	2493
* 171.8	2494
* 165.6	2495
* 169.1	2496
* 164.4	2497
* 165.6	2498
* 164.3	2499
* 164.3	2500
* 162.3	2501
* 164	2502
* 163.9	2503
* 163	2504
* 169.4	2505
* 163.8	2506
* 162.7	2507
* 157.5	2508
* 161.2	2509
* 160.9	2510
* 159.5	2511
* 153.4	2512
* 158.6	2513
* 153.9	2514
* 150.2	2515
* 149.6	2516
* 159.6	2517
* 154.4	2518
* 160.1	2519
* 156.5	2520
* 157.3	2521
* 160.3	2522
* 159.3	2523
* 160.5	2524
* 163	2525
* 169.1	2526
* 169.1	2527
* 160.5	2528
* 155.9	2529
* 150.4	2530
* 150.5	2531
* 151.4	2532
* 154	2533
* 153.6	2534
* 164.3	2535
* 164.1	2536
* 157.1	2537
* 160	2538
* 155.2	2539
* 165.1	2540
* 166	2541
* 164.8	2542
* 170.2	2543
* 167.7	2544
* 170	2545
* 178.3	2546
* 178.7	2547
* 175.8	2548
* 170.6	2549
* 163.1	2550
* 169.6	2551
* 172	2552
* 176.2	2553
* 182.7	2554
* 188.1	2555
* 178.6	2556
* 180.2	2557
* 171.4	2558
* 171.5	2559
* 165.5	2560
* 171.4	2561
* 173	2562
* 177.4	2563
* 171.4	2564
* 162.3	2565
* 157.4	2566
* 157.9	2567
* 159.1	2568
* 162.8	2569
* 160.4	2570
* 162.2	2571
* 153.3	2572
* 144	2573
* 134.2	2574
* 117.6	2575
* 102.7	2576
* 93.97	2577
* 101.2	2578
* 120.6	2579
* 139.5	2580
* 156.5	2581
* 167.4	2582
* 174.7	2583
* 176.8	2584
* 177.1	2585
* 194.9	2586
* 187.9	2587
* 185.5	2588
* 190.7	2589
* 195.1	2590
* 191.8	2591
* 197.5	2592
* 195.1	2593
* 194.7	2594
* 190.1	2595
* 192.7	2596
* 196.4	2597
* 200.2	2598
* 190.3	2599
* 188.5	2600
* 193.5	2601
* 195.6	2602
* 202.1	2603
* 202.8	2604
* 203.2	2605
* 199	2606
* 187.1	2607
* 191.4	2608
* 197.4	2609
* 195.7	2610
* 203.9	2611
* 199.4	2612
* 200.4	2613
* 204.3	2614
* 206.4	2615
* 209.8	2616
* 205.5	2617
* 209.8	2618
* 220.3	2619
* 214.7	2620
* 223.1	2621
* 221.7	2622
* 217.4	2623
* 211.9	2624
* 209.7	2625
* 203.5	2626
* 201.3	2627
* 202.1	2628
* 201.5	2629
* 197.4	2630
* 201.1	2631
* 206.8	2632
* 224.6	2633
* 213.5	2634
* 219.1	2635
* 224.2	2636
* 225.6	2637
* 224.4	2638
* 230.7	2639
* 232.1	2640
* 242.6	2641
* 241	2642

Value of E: 2.6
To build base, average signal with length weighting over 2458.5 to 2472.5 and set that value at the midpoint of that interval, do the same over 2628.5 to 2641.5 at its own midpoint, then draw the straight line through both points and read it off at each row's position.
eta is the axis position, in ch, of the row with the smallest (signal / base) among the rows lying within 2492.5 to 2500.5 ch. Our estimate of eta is 2500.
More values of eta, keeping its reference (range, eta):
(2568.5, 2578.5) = 2577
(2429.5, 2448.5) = 2448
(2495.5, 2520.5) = 2516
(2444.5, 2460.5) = 2448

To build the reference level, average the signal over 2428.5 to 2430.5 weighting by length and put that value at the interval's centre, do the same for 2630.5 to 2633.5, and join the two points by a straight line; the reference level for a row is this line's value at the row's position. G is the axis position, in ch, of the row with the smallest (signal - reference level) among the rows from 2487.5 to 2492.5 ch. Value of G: 2492 ch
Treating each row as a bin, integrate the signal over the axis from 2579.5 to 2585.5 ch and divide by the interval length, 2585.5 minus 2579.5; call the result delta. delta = 165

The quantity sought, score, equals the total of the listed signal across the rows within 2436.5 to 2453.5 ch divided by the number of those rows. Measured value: 120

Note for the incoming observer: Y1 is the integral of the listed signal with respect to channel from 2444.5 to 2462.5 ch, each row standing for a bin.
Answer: 2226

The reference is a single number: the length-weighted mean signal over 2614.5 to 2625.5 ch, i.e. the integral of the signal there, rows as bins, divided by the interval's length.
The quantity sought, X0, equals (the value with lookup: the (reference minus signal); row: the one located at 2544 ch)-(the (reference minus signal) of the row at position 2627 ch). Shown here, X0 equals 34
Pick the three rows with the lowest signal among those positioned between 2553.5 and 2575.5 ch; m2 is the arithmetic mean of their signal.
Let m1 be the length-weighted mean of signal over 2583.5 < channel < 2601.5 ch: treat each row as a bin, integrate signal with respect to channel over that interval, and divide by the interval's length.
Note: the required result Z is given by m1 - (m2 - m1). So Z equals 250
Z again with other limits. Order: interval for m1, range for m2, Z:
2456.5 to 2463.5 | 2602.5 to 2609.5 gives 45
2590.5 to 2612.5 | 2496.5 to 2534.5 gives 242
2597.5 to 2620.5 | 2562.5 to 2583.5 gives 303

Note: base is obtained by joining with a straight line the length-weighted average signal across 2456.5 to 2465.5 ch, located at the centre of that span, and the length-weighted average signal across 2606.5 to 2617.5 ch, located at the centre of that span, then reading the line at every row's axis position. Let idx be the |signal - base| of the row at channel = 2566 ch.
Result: 15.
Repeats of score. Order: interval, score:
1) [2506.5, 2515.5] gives 158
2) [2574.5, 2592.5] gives 160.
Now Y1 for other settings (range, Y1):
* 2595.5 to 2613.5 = 3540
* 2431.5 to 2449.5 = 2121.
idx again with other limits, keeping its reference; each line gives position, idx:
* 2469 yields 9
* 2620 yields 10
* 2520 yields 11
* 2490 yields 57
